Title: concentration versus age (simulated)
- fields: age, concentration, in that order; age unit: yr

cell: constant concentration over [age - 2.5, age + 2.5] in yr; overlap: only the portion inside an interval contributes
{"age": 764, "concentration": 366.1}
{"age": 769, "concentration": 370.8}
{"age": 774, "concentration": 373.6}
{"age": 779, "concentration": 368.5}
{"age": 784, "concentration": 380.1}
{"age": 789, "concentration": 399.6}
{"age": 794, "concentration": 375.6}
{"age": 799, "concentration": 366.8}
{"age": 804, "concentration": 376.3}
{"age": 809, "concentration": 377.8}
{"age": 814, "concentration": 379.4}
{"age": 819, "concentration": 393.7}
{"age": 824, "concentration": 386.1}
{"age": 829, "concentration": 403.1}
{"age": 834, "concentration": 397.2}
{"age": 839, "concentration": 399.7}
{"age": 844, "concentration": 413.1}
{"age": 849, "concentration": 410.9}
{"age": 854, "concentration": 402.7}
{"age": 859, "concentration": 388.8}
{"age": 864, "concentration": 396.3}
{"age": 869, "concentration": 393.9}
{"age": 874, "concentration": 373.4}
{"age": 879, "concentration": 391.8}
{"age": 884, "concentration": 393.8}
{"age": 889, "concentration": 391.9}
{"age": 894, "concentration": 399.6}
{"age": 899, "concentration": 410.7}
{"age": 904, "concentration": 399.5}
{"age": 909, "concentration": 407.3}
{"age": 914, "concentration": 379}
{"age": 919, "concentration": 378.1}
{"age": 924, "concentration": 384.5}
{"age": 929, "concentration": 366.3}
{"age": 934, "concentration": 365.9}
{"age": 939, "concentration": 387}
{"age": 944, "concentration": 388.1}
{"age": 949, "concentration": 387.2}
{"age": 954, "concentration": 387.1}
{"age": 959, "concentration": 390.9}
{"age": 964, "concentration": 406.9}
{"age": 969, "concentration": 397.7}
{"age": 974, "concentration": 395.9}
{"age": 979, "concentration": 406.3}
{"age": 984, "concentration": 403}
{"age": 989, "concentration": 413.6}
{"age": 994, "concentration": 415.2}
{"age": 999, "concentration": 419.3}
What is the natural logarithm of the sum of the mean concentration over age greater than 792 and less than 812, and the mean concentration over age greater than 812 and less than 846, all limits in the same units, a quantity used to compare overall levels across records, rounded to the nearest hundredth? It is 6.65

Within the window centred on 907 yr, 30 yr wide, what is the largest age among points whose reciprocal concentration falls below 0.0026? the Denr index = 909 yr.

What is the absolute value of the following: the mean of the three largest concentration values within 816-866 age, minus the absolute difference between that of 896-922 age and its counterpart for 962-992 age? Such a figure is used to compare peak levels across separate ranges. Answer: 406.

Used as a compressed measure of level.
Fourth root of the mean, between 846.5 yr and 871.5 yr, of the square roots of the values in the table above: 2.11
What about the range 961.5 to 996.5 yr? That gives 2.12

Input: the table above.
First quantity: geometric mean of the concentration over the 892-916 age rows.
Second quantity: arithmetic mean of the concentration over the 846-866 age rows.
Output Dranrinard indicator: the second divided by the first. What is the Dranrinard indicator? 1.00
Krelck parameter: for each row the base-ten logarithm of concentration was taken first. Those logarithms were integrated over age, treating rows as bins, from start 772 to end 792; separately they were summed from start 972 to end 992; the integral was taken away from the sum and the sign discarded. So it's 41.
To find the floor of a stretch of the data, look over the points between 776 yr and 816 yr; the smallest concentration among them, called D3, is 366.8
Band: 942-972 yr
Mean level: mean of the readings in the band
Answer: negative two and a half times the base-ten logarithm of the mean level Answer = -6.49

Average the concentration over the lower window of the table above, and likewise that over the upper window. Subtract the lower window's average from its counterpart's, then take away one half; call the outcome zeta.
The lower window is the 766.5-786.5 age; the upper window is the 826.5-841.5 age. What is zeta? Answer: 26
